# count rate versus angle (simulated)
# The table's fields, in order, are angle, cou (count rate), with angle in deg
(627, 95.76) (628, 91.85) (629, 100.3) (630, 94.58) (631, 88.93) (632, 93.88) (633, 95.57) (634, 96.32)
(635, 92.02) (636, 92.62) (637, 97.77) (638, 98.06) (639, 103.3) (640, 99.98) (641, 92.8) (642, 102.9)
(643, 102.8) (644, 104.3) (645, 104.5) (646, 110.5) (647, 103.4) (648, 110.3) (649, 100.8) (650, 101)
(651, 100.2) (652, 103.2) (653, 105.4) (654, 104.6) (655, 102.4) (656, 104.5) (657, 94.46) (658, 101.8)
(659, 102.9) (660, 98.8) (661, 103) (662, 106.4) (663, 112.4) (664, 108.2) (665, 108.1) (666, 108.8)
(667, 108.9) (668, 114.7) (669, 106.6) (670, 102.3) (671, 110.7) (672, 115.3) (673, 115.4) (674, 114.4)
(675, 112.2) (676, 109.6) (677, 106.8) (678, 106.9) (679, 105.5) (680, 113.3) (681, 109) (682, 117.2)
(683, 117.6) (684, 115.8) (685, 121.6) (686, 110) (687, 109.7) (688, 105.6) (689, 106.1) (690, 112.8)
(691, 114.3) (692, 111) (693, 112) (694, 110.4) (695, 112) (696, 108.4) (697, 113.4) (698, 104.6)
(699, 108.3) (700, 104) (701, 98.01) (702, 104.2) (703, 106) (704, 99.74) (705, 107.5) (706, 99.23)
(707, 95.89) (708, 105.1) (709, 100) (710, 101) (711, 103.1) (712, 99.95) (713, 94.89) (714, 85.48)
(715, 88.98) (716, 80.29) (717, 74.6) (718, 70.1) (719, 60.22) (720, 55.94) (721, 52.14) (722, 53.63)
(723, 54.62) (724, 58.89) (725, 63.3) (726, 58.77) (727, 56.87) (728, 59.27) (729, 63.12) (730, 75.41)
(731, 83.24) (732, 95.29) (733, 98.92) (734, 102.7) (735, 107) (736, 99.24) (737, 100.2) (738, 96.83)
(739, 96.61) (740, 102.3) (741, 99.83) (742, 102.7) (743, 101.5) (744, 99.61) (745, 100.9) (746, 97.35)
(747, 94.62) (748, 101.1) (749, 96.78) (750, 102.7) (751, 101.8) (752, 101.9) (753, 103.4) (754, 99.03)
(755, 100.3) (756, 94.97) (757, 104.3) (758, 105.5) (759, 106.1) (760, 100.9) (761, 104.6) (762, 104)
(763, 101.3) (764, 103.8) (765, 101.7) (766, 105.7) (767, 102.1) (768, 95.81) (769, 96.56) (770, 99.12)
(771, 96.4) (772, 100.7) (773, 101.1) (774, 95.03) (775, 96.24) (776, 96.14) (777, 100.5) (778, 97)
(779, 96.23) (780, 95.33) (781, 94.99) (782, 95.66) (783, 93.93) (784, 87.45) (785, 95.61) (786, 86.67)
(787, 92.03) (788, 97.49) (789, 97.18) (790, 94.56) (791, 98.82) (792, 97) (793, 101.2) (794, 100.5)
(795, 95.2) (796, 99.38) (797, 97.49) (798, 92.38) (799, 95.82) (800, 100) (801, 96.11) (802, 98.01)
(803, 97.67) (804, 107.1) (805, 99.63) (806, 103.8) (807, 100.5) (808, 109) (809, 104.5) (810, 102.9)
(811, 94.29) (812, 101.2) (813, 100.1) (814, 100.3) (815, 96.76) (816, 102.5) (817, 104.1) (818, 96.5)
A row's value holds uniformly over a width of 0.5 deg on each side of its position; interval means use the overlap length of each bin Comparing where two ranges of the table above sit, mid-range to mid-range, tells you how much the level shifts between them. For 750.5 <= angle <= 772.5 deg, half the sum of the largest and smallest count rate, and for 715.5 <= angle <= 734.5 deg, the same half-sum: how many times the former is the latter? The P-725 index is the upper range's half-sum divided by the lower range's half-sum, 1.3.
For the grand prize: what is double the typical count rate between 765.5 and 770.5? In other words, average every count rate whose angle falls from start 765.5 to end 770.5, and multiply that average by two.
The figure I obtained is 200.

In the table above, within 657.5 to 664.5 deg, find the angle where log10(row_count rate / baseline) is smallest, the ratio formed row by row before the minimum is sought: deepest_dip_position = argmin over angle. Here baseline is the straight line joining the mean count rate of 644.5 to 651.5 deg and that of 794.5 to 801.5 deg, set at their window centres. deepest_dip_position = 660 deg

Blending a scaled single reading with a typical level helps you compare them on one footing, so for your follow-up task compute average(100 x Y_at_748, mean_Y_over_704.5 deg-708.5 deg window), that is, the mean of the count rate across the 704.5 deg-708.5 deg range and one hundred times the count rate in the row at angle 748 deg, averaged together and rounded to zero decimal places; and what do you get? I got 5106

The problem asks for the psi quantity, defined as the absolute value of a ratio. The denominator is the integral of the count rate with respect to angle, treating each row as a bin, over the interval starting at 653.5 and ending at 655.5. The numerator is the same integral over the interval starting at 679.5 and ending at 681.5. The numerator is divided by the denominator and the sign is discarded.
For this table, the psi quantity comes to 1.07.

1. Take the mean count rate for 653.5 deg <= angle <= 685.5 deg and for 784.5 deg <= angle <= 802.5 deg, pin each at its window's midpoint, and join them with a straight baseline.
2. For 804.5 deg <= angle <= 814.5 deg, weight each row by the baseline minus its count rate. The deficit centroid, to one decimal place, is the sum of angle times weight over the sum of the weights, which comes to 809.2 deg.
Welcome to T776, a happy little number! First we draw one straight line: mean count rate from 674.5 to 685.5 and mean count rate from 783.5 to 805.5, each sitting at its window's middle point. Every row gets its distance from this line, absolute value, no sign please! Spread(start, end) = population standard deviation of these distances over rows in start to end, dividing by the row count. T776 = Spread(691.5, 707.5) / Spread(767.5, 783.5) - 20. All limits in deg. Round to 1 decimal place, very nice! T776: -16.6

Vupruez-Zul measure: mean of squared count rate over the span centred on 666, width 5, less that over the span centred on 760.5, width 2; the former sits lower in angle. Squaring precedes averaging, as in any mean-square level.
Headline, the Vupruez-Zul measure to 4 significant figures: 1488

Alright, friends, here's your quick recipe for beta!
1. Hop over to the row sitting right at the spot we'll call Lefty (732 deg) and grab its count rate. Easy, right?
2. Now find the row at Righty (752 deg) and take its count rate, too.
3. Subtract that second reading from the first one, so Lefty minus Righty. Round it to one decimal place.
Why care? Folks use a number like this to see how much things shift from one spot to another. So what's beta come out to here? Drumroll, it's -6.6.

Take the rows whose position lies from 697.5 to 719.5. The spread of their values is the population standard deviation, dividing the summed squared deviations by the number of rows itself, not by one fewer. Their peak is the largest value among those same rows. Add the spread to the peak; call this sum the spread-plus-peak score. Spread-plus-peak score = 121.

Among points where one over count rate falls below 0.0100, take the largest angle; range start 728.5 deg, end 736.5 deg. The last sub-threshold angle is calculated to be 735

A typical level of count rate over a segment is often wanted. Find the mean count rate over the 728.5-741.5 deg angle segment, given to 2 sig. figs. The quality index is 94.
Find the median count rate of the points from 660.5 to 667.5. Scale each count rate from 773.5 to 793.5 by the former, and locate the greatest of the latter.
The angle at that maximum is 793 deg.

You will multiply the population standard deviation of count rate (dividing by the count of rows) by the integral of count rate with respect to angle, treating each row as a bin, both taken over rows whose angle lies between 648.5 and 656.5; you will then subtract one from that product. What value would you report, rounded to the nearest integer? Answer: 1515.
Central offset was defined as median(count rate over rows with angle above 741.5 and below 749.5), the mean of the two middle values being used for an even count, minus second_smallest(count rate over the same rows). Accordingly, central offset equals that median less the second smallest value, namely 3.5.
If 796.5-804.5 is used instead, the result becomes 1.8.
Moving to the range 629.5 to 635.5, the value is 2.2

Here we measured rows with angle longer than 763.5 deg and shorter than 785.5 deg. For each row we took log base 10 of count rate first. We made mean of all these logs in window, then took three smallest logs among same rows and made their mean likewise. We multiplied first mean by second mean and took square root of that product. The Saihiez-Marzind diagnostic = 1.98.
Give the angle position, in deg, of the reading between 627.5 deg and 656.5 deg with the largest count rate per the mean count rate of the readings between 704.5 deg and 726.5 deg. 646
